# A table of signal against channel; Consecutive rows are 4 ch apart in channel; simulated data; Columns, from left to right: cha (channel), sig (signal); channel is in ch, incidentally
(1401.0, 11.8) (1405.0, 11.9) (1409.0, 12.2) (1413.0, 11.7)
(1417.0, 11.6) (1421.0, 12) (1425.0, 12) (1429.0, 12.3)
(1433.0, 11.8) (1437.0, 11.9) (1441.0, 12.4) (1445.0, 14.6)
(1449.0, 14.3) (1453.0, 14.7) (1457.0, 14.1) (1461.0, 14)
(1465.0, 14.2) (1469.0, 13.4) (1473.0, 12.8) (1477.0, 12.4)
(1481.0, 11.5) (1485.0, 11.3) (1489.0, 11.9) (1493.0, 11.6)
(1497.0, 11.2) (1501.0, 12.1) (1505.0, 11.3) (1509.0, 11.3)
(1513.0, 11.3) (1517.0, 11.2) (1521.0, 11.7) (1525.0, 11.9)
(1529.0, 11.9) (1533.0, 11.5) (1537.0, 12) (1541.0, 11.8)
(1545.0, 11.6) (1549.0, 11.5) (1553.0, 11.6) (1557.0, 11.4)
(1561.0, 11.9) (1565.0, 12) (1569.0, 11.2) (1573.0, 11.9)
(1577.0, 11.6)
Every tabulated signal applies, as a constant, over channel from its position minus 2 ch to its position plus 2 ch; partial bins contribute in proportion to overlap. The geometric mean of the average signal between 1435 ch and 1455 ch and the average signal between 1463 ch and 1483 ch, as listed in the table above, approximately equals 13.2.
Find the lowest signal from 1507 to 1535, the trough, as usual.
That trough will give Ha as 11.2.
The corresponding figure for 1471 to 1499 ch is 11.2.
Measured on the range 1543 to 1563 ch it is 11.4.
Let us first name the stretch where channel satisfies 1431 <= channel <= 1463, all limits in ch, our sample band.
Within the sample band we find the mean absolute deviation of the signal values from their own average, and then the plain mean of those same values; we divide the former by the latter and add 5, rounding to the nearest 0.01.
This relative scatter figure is 5.08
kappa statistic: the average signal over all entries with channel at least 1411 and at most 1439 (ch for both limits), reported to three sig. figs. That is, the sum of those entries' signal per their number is 11.9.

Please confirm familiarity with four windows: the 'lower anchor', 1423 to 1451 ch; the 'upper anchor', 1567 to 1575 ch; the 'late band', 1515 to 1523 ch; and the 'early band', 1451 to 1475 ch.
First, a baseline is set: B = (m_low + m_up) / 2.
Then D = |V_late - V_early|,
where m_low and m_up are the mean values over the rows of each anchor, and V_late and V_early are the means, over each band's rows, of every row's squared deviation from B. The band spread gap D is 2.75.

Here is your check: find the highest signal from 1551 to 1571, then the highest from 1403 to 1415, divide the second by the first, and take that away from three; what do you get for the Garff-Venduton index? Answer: 1.98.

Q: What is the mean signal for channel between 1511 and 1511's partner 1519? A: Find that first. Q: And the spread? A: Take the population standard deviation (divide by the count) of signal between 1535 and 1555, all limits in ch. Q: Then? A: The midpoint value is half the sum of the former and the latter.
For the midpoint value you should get 5.7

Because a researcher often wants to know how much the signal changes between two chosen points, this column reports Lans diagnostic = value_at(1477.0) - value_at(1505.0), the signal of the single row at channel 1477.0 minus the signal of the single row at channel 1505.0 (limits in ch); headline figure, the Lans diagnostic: 1.1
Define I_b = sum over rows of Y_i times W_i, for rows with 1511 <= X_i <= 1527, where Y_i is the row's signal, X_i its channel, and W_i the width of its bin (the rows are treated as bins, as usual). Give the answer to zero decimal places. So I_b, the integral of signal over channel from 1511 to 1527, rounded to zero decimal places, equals 184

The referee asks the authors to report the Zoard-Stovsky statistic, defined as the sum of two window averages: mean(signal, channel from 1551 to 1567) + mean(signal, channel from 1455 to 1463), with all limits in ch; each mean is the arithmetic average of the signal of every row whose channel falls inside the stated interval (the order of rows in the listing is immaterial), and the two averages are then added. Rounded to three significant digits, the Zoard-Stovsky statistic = 25.8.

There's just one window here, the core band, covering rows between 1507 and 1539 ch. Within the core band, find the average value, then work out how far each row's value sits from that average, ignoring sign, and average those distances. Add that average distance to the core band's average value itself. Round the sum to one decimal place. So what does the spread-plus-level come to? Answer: 11.9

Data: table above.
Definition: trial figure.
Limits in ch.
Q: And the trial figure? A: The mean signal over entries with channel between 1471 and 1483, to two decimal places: 12.23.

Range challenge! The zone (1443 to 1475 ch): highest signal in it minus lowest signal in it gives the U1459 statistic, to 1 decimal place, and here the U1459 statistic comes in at 1.9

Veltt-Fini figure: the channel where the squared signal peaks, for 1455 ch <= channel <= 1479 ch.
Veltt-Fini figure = 1465.0 ch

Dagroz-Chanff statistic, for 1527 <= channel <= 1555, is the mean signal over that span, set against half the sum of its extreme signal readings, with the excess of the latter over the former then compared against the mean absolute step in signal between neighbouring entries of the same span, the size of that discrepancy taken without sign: 0.2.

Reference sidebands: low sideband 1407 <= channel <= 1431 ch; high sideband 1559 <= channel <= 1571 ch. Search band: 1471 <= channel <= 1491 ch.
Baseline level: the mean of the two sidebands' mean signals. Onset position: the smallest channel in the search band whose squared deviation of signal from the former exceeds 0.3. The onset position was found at 1473.0 ch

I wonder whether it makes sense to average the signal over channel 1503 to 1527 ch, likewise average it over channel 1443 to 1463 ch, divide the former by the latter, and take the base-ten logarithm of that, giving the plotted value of -0.10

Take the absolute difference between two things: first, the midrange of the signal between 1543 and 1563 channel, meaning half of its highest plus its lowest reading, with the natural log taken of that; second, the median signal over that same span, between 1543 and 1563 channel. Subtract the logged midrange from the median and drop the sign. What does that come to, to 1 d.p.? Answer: 9.1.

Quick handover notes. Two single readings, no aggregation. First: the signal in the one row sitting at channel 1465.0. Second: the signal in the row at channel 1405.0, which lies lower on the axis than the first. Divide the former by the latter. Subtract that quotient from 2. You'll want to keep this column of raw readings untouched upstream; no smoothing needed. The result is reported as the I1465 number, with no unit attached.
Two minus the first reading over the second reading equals 0.81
